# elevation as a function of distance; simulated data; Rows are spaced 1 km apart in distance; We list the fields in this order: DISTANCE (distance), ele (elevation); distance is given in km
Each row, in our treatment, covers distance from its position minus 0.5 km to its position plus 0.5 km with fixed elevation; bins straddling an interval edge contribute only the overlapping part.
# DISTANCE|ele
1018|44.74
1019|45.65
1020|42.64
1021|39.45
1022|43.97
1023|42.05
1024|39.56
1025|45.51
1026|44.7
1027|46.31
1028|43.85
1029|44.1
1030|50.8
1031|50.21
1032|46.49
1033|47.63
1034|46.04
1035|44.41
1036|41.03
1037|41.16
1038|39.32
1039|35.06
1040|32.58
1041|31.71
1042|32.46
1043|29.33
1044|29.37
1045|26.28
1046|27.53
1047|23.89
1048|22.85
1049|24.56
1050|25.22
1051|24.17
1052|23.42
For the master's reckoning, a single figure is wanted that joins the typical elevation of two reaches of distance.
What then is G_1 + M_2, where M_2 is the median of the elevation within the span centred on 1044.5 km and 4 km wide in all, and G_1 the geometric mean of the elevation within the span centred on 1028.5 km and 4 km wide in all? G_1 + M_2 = 75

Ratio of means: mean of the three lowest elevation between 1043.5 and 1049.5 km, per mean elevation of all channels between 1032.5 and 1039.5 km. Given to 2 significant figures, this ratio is 0.56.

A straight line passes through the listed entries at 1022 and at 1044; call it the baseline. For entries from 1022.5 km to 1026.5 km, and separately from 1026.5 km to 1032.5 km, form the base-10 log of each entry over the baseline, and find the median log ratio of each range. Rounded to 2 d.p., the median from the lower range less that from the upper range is -0.07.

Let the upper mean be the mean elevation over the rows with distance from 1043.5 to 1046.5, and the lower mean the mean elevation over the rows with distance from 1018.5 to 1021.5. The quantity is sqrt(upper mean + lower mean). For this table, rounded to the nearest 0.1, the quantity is 8.4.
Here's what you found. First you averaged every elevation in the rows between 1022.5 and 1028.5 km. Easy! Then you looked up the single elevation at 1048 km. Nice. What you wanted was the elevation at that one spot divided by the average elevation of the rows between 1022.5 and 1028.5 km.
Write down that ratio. 0.5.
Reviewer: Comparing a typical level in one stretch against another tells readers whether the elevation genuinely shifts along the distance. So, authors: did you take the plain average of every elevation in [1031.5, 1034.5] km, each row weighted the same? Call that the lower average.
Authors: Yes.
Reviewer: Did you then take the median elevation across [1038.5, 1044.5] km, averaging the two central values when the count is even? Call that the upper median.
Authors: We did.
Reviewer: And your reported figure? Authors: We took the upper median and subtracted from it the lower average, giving -15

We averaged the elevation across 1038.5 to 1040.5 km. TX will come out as 34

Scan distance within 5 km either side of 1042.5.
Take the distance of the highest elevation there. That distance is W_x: 1038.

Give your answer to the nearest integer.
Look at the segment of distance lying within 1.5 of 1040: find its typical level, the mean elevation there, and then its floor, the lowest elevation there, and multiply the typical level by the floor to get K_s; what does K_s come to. 1050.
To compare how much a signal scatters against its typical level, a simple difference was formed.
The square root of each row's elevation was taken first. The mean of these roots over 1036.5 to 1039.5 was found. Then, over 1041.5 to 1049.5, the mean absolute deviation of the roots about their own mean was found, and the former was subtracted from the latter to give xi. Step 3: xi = -5.95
